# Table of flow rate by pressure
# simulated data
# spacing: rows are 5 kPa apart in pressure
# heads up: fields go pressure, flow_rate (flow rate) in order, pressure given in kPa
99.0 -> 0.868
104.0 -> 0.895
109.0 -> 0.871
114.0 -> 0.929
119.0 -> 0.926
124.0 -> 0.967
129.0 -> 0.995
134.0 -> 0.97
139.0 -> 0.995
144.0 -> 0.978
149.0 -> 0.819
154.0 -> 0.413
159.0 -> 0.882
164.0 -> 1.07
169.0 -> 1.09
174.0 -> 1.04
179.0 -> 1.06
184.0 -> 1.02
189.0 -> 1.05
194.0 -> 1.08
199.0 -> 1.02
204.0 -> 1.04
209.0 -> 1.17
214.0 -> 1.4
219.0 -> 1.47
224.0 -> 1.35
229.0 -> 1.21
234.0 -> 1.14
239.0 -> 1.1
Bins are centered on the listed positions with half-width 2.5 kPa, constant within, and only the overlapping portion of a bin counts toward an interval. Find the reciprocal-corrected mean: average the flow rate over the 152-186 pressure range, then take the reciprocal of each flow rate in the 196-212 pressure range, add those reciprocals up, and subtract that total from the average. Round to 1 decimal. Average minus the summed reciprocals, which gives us -1.9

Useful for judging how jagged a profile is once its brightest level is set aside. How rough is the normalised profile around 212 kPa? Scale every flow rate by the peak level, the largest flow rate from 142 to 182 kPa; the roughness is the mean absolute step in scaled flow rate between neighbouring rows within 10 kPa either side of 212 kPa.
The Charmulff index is 0.13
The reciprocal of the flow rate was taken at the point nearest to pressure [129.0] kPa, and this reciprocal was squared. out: 1.01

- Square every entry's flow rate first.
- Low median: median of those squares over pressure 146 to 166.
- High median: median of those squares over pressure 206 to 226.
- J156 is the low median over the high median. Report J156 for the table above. 0.38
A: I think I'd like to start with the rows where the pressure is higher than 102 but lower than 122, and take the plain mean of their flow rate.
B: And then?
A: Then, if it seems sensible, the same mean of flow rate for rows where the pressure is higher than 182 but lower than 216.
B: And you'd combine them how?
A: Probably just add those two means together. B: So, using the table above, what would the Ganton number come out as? 2.02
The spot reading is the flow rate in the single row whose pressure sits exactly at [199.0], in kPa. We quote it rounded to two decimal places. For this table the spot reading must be 1.02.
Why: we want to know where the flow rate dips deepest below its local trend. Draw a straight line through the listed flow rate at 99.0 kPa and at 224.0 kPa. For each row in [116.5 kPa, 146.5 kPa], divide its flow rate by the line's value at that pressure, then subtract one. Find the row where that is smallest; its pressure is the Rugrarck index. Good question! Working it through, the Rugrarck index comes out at 144.0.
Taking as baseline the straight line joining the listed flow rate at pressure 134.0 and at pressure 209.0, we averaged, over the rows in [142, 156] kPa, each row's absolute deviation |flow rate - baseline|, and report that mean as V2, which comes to 0.27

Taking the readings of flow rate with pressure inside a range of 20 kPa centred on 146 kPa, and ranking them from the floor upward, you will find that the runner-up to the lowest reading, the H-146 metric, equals 0.819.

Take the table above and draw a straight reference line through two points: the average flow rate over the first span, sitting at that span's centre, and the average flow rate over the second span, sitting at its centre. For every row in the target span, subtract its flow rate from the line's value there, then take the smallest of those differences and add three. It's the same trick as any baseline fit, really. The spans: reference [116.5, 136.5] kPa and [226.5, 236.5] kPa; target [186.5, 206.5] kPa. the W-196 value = 3.02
